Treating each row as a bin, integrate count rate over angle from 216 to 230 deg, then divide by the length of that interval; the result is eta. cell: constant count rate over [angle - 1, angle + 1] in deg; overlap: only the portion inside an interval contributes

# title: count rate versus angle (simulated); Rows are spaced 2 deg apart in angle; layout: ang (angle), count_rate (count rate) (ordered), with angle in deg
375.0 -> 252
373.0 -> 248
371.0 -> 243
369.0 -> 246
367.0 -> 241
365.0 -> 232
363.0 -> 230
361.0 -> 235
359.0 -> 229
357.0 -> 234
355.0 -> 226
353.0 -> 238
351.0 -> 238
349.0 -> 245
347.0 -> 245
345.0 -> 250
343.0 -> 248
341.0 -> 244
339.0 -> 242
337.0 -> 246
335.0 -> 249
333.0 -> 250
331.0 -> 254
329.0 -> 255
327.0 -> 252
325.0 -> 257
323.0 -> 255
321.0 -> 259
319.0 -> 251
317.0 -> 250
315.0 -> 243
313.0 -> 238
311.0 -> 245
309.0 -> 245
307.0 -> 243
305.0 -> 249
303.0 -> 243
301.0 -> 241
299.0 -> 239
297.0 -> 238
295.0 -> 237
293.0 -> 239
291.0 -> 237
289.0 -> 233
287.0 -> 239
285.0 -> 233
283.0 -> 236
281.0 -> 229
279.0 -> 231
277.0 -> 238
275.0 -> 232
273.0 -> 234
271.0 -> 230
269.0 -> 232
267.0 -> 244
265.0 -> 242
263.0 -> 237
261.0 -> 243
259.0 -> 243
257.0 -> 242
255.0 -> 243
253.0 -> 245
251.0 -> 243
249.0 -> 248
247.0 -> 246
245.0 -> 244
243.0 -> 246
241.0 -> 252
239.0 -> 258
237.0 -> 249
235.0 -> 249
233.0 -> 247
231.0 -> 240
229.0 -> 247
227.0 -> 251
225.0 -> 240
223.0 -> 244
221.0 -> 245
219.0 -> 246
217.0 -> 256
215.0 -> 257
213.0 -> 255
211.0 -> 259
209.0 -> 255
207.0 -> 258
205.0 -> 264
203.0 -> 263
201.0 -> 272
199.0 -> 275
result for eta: 247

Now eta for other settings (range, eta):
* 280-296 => 235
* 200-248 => 252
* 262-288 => 235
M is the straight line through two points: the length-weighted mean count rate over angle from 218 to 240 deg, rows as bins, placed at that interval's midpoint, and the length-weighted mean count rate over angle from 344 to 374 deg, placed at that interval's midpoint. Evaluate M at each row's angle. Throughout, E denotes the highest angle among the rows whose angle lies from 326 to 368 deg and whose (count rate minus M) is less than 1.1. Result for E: 365.0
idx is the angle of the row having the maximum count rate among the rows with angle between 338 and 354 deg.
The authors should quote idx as 345.0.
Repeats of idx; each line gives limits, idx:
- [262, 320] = 319.0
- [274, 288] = 287.0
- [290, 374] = 321.0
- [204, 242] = 205.0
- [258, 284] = 267.0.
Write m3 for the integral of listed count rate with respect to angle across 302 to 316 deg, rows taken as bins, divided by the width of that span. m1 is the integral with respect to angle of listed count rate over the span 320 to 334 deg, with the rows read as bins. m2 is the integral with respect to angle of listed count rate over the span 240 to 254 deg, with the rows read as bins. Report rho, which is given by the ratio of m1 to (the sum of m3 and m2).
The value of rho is 0.97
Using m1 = 3564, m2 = 3448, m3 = 244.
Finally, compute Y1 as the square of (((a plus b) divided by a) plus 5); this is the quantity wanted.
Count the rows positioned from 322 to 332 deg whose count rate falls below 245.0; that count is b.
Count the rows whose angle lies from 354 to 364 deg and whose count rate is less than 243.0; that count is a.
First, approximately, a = 5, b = 0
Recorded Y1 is 36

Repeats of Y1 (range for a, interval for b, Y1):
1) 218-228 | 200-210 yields 36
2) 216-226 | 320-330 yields 36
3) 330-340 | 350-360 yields 121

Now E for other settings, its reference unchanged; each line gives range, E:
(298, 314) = 313.0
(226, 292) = 291.0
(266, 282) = 281.0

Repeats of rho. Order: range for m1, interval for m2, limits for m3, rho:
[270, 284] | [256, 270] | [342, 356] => 0.90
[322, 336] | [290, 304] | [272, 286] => 0.99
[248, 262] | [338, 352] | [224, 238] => 0.93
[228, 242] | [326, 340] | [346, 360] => 0.93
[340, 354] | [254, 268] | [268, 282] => 0.94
